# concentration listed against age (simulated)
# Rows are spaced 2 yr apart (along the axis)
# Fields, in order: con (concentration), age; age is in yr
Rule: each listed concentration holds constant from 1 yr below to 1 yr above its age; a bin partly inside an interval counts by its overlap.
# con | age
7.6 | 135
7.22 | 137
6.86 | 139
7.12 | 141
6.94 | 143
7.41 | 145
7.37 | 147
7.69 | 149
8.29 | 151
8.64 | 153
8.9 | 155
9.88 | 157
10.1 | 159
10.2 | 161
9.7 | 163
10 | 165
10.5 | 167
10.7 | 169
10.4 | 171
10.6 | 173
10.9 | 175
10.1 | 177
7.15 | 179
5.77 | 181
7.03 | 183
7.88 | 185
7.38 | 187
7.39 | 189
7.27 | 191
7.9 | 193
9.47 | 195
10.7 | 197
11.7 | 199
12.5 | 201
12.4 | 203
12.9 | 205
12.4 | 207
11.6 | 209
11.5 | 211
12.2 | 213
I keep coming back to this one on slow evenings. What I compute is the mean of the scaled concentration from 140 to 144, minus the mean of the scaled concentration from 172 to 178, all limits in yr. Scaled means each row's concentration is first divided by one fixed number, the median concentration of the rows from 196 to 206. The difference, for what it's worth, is -0.28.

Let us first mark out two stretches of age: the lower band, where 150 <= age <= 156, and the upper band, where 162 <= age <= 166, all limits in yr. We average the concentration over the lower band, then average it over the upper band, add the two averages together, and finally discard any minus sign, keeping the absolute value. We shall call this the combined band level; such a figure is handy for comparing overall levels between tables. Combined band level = 18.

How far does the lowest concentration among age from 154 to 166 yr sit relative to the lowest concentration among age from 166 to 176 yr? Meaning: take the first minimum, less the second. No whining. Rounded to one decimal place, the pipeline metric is -1.5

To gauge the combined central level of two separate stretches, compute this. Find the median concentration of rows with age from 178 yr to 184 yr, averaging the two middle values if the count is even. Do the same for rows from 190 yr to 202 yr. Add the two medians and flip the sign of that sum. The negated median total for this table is -17.1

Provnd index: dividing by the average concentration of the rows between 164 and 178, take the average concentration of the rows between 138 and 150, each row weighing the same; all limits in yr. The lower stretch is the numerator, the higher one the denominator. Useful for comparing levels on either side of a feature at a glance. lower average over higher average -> 0.692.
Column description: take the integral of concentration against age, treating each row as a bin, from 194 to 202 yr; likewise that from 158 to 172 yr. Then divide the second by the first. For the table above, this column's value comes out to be 1.6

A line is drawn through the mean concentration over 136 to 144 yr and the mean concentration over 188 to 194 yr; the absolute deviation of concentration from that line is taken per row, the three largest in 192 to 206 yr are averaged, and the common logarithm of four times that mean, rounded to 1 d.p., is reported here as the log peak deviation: 1.3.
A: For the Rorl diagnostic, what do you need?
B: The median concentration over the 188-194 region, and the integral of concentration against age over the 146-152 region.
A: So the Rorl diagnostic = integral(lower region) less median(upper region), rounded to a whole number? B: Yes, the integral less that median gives 39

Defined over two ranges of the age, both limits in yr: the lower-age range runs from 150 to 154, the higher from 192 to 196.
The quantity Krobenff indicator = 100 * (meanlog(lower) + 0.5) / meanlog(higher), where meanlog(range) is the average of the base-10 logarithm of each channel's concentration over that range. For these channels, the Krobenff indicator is 152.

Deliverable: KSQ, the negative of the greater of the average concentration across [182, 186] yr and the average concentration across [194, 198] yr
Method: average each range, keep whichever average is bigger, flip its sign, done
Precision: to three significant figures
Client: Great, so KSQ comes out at -10.1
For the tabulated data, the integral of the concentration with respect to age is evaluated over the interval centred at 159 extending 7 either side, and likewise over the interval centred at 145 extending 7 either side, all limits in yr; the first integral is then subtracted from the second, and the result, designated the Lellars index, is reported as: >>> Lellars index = -31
